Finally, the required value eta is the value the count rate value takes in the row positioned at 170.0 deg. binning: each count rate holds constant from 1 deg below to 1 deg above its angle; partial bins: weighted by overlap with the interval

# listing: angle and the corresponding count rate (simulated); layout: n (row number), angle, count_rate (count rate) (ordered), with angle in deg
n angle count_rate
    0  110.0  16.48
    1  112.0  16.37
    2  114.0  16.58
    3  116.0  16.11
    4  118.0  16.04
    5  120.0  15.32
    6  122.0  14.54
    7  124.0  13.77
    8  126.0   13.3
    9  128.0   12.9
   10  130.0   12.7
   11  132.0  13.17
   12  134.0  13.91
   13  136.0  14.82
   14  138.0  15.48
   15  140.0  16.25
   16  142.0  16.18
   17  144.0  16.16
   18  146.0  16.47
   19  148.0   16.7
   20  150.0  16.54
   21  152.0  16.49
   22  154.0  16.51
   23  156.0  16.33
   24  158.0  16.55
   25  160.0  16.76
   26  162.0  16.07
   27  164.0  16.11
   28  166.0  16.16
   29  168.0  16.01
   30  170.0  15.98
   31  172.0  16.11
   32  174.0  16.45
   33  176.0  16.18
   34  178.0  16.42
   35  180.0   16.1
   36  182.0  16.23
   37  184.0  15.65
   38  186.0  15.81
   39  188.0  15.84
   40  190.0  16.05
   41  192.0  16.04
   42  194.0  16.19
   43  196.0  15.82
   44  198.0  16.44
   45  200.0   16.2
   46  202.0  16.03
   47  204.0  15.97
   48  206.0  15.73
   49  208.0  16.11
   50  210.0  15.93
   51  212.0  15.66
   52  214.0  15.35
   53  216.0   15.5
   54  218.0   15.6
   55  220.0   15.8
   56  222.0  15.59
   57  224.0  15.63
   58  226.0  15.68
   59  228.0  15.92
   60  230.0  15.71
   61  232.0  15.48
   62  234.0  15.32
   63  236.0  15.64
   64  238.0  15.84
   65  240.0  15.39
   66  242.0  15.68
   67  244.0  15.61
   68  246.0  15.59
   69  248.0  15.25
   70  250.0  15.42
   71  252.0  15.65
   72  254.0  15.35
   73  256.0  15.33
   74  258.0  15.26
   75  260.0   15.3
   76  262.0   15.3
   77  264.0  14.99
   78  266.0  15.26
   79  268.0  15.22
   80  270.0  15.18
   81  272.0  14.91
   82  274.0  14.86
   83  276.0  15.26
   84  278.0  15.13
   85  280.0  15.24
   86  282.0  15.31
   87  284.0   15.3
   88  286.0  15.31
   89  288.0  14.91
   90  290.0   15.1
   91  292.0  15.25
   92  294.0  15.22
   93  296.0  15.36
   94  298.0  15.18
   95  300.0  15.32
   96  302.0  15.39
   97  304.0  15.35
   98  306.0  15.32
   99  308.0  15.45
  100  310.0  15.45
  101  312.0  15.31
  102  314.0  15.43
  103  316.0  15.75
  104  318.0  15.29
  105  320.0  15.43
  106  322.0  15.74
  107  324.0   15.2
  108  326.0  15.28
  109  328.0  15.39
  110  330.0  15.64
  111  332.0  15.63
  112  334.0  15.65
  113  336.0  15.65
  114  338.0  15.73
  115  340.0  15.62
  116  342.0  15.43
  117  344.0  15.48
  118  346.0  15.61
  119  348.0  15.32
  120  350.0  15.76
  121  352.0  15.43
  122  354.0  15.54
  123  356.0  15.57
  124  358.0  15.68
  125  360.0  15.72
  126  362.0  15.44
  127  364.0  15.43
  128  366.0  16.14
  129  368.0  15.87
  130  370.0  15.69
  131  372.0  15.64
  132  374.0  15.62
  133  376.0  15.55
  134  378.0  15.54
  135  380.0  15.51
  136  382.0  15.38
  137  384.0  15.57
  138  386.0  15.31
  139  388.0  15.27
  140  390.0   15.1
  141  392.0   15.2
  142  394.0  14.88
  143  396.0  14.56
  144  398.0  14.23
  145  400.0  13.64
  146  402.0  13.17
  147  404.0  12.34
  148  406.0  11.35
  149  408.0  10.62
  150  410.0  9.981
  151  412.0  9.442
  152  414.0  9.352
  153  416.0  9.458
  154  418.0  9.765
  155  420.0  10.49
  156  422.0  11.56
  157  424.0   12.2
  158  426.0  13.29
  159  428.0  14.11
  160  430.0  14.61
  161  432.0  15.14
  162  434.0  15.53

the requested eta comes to 15.98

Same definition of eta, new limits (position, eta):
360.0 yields 15.72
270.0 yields 15.18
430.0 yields 14.61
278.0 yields 15.13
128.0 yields 12.9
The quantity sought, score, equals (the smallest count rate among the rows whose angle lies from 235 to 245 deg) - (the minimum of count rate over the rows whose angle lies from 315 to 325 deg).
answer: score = 0.2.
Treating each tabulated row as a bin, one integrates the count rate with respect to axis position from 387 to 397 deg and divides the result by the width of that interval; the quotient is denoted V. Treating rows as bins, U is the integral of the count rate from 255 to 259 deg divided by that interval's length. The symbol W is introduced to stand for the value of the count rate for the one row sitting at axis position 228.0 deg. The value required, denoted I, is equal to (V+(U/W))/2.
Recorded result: 8.0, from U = 15.3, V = 15.0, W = 15.92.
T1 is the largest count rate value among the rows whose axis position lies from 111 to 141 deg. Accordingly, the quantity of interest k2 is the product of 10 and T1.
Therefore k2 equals 166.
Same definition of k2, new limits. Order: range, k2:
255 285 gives 153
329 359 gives 158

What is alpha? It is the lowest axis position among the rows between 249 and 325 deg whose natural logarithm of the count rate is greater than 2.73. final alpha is 250.0 deg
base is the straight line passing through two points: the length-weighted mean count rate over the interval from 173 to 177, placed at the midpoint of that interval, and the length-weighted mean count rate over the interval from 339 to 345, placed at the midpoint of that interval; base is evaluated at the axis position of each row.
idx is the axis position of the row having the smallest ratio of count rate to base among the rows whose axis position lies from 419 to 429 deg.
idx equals 420.0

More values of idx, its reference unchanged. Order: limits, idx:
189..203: 196.0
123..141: 130.0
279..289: 288.0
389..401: 400.0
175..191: 184.0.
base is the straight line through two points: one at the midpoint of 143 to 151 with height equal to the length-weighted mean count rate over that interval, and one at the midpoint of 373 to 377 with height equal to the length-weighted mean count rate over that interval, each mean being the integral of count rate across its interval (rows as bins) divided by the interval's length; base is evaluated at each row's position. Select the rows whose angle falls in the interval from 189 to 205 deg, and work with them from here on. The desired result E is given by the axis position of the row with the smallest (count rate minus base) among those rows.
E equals 196.0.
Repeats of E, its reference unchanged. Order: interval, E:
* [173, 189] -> 184.0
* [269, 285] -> 274.0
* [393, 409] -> 408.0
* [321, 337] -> 324.0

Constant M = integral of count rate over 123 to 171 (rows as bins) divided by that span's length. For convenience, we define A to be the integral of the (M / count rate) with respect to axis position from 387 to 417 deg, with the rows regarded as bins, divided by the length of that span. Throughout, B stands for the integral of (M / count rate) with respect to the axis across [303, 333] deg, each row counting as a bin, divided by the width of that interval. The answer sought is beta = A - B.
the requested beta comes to 0.27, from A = 1.27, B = 1.002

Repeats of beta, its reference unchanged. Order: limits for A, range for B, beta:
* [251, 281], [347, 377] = 0.03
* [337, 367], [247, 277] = -0.02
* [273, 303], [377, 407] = -0.06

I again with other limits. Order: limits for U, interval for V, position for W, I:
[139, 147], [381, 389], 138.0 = 8.2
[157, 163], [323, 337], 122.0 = 8.3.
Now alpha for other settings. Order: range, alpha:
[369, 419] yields 370.0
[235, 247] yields 236.0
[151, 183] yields 152.0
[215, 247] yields 216.0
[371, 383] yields 372.0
